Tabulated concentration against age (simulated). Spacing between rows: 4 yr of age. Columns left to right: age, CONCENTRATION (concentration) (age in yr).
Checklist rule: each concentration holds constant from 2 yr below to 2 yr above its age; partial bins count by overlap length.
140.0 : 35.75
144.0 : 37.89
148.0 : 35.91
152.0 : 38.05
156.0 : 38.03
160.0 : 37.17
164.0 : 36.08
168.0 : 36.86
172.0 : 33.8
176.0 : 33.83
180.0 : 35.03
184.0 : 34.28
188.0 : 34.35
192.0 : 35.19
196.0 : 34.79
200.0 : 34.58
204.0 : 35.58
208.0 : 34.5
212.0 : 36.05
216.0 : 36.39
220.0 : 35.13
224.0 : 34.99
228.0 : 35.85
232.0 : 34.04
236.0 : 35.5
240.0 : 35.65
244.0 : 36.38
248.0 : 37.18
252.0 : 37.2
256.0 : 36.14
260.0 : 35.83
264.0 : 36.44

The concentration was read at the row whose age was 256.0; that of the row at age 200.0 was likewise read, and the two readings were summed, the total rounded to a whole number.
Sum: 71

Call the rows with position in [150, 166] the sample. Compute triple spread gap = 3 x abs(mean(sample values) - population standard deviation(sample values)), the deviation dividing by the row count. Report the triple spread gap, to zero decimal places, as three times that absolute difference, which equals 110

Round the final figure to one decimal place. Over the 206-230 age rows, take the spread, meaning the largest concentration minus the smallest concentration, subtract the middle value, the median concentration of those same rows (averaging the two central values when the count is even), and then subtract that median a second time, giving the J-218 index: -69.1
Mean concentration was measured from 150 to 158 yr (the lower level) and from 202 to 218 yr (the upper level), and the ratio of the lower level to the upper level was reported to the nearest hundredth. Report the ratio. 1.07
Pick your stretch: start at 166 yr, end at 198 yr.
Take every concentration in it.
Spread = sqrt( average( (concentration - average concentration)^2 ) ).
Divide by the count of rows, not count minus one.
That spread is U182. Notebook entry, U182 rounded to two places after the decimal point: 0.93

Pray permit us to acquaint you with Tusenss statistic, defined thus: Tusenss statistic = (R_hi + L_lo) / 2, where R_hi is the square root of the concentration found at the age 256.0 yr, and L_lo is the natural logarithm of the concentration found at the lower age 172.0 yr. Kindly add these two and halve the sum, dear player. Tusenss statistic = 4.77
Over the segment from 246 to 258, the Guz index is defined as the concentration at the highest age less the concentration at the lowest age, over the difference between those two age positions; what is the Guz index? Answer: -0.130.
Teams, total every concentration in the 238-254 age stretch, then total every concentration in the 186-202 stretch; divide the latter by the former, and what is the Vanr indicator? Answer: 0.95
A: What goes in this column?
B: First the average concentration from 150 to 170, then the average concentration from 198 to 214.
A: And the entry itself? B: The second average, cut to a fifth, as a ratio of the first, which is 0.189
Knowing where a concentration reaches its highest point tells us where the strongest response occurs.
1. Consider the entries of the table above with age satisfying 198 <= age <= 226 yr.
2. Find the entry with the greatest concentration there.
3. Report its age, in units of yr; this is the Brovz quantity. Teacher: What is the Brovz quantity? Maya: 216.0 yr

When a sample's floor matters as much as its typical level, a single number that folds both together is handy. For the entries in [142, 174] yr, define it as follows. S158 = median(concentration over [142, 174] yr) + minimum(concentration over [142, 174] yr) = 70.8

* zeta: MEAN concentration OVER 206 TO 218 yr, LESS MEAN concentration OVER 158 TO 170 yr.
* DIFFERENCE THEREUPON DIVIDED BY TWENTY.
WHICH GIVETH -0.05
